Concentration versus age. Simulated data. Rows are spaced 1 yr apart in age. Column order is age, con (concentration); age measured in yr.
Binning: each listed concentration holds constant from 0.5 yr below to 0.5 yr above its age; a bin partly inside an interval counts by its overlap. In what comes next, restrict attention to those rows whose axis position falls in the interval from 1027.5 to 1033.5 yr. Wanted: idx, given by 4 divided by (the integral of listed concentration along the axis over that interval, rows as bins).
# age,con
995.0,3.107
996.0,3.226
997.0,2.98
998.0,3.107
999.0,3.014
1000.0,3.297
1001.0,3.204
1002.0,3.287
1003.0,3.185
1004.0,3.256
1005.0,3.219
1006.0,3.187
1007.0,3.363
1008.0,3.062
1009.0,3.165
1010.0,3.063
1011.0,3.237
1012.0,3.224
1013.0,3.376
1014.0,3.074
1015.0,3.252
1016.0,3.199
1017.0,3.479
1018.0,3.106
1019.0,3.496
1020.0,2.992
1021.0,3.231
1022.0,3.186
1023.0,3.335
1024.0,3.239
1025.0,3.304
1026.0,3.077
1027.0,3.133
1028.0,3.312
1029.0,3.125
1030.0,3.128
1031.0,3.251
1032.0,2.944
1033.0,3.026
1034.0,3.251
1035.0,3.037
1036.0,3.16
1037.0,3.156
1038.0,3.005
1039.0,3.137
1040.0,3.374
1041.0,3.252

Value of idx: 0.213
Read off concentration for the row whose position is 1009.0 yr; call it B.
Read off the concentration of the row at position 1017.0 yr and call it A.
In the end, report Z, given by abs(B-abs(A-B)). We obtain 2.85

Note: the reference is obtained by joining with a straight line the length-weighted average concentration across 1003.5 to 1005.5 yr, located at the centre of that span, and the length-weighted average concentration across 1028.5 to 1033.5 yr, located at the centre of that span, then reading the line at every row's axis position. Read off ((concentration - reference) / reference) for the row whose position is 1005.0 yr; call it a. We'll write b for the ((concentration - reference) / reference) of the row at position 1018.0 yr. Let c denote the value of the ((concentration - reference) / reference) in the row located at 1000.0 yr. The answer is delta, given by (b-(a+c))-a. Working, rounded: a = -0.005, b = -0.02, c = 0.011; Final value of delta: -0.020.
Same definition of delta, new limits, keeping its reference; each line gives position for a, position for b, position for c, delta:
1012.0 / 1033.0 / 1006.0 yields -0.022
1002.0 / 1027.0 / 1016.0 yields -0.024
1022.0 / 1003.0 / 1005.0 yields -0.041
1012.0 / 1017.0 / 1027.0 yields 0.075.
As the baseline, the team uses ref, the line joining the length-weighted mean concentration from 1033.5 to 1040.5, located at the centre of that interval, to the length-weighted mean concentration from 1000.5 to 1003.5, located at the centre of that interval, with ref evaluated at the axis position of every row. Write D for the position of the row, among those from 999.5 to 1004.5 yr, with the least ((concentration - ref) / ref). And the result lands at 1003.0 yr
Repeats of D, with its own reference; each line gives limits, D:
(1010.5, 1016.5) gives 1014.0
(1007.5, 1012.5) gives 1008.0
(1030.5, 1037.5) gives 1032.0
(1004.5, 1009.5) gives 1008.0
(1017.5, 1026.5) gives 1020.0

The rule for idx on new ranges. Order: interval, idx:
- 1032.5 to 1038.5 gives 0.215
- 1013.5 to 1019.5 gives 0.204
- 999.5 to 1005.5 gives 0.206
